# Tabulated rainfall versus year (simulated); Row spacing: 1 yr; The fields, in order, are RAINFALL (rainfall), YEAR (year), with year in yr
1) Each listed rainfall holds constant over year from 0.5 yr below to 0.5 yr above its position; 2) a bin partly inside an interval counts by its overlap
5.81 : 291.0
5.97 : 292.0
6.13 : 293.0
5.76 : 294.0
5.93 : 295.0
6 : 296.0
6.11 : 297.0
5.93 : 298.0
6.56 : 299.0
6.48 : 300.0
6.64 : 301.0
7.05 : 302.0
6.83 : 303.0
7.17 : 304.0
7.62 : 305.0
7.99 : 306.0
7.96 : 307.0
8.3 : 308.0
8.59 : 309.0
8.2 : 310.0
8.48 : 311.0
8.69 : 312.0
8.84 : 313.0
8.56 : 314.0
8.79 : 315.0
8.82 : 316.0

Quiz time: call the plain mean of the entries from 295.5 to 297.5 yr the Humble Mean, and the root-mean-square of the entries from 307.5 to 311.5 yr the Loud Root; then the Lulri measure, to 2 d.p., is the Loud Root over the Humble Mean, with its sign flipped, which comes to -1.39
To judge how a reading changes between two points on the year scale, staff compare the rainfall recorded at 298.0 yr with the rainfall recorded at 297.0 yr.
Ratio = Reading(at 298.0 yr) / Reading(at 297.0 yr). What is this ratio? 0.97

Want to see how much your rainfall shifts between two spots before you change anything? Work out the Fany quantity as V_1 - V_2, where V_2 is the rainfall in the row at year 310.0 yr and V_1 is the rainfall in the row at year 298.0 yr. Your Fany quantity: -2.3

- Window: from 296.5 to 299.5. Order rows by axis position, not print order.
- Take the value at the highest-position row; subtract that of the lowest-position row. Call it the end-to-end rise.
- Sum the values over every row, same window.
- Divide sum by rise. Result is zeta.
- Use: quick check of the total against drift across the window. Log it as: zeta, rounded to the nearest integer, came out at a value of 41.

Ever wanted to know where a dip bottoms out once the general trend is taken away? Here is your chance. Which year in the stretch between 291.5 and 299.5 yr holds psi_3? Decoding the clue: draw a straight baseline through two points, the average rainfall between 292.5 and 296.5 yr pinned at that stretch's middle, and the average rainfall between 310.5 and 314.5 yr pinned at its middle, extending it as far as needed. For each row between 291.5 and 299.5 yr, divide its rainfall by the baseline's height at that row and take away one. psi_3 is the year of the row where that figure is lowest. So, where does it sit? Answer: 298.0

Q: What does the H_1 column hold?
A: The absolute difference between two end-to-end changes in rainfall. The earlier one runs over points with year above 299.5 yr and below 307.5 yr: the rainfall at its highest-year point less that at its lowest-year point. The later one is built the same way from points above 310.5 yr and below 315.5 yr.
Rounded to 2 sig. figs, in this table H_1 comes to 1.2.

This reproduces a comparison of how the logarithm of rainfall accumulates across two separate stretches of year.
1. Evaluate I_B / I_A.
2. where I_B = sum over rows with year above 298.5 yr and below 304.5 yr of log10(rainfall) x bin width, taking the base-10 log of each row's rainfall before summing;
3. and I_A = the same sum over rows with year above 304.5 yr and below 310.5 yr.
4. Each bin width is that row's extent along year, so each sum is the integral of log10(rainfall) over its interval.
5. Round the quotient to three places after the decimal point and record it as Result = 0.915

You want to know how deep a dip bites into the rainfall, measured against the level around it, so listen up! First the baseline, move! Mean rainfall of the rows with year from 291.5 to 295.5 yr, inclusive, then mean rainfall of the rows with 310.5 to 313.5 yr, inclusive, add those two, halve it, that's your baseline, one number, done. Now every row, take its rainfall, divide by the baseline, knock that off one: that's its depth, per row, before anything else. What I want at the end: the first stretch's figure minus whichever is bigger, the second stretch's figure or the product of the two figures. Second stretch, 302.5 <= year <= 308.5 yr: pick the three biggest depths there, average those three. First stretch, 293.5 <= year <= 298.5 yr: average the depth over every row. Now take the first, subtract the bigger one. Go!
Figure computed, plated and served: 0.17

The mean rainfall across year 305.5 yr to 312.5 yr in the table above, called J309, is 8.3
